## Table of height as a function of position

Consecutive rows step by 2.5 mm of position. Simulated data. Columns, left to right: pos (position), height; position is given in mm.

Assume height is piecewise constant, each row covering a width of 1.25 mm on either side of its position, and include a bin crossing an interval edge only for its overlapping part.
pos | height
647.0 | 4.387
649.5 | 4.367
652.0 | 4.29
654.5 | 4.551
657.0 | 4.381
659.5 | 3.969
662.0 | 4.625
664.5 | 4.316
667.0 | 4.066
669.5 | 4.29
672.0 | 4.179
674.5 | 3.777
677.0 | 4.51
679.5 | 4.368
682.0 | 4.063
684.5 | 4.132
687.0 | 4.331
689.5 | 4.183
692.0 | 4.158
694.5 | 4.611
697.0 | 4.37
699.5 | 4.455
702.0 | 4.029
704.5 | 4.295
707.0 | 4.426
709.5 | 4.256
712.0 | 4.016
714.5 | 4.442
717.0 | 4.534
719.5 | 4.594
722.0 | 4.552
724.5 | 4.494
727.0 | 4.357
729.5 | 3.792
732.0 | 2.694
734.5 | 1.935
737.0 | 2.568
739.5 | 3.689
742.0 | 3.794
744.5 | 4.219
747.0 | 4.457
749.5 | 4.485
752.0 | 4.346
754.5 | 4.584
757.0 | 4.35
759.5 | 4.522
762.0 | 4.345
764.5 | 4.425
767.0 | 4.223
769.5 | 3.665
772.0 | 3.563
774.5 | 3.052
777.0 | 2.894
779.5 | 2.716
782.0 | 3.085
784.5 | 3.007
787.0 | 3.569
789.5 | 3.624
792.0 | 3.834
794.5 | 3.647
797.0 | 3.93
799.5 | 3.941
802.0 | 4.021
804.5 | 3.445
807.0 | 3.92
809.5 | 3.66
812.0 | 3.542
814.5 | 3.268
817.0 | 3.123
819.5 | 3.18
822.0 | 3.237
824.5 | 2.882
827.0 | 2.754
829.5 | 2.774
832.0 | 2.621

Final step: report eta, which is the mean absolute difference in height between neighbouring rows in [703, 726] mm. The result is 0.15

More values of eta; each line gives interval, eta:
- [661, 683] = 0.31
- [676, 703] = 0.21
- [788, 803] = 0.15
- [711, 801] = 0.29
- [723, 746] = 0.61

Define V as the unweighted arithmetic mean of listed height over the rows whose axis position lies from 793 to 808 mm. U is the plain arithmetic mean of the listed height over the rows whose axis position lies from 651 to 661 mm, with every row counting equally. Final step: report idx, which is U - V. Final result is 0.5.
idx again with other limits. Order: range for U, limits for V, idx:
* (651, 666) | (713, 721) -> -0.2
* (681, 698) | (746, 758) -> -0.2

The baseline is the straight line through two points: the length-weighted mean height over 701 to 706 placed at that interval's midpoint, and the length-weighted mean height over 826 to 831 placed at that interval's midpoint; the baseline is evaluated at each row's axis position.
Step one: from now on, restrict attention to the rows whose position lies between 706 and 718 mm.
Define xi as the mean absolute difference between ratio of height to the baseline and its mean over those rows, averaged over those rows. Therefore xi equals 0.042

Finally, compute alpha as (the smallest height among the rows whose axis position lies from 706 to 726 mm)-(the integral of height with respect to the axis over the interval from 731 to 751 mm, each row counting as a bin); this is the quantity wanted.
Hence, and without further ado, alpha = -66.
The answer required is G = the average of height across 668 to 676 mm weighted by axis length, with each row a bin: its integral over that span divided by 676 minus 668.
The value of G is 4.1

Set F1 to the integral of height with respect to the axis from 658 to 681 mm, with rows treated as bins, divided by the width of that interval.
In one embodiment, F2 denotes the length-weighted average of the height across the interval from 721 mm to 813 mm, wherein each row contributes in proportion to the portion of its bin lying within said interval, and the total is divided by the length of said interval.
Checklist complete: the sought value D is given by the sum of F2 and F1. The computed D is 7.99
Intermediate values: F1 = 4.23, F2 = 3.8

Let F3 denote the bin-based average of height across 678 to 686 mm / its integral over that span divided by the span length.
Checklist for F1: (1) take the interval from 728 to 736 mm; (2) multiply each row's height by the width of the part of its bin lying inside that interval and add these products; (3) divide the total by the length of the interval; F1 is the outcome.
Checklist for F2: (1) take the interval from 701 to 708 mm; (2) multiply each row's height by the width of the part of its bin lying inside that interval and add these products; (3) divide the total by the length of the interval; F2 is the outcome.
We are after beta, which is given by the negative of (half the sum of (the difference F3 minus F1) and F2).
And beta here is -2.80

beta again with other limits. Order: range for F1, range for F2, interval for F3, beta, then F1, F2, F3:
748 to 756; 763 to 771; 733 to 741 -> -1.20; 4.5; 4.09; 2.8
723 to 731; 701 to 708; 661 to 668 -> -2.20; 4.2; 4.25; 4.3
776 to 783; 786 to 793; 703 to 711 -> -2.54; 2.9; 3.67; 4.3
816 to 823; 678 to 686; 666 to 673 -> -2.60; 3.2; 4.20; 4.2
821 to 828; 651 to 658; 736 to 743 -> -2.41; 3.0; 4.41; 3.4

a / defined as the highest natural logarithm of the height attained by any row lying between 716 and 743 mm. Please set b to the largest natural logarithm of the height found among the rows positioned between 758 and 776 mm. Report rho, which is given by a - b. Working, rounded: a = 1.525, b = 1.51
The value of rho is 0.02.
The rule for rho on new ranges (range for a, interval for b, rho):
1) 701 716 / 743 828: -0.03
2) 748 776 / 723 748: 0.02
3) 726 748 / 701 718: -0.02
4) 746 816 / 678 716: -0.01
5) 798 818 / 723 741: -0.11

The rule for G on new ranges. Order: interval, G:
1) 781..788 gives 3.2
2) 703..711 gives 4.3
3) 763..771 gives 4.1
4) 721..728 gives 4.5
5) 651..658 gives 4.4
